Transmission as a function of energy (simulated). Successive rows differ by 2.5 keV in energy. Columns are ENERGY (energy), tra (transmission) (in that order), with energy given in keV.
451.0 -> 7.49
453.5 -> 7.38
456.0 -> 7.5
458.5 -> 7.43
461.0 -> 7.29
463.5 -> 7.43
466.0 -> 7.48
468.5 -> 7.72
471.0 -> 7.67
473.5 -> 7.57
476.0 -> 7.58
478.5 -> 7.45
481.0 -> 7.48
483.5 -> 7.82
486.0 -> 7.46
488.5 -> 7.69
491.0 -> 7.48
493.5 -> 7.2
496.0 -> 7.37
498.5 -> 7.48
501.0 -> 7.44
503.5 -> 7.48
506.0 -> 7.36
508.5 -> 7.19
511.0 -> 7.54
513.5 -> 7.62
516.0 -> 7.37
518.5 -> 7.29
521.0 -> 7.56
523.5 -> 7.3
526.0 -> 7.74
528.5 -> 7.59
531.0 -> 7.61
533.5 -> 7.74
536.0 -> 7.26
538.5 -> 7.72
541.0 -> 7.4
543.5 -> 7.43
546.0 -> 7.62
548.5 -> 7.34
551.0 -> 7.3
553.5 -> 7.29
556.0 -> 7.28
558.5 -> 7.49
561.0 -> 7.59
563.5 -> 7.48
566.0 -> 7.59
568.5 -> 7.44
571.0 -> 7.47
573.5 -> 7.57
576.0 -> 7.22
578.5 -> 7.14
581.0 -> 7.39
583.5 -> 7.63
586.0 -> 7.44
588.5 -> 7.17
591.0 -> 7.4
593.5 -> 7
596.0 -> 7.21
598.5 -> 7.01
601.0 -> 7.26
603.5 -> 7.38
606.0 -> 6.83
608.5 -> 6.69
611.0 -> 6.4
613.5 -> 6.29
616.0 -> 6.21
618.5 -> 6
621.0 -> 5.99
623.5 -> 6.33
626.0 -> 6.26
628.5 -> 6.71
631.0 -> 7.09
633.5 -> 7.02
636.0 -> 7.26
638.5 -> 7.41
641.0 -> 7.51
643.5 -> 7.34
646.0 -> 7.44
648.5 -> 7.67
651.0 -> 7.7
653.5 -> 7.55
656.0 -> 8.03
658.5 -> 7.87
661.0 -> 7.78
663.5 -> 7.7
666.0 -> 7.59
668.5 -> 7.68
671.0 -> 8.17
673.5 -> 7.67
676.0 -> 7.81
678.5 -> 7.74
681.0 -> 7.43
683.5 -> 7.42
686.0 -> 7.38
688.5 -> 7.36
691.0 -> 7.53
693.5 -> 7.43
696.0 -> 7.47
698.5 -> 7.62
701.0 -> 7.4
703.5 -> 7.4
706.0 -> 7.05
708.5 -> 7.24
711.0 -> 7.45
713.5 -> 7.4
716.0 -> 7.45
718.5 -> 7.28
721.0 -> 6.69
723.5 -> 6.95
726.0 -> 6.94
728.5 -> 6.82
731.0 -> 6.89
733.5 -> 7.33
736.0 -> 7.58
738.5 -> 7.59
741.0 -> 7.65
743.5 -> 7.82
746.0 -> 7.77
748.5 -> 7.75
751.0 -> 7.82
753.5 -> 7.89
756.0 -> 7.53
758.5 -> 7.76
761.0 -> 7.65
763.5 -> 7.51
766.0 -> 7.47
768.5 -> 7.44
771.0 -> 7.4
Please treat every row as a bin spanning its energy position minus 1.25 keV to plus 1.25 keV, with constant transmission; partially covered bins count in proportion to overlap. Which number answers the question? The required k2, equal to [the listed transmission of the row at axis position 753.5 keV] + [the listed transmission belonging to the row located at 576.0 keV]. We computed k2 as 15.1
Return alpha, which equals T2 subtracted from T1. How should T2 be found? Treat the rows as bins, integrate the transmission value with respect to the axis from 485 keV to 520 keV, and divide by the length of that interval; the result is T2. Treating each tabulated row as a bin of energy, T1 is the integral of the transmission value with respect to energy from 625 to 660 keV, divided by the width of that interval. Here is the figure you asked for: -0.1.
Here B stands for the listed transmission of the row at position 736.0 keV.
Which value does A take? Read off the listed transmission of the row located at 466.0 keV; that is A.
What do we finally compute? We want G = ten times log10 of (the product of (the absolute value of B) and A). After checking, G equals 17.5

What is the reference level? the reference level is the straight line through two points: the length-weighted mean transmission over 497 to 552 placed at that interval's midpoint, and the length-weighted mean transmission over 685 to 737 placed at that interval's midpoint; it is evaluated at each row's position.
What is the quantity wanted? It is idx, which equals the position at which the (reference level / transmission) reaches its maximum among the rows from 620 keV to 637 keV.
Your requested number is 621.0 keV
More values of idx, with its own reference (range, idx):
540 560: 556.0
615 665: 621.0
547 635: 621.0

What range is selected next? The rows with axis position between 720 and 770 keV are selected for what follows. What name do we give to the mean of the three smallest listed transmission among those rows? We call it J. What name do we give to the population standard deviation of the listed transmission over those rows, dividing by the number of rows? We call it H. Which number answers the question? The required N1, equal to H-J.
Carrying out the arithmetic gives -6.43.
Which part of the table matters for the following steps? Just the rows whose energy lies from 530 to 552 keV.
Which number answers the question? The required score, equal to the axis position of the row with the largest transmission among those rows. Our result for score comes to 533.5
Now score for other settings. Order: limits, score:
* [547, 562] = 561.0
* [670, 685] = 671.0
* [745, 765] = 753.5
